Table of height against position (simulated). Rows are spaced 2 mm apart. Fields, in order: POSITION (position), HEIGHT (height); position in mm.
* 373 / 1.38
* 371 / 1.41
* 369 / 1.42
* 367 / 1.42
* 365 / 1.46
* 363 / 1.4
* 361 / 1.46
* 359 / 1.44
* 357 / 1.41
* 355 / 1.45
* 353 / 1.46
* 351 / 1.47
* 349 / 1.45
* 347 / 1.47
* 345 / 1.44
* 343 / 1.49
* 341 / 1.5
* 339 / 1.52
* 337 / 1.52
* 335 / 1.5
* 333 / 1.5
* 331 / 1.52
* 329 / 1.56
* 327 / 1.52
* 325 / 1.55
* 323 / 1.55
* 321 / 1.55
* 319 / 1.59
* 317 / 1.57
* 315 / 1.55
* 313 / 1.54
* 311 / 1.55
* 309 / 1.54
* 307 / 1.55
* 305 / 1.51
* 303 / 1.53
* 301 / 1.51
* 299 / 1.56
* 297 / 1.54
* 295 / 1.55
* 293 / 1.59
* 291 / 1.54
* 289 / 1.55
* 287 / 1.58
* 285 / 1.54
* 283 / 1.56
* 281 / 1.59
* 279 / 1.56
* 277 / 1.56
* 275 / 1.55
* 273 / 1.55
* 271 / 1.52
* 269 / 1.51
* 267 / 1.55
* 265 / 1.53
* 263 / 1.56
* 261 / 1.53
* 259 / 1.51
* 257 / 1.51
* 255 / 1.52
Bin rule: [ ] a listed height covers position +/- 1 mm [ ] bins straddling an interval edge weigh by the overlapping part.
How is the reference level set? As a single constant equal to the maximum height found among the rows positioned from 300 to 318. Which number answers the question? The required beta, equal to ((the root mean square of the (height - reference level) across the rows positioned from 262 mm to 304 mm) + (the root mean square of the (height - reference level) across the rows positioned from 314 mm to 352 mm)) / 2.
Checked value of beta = 0.048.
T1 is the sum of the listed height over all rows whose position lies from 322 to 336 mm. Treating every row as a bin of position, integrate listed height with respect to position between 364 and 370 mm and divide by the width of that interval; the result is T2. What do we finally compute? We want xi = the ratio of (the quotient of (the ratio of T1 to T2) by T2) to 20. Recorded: 0.260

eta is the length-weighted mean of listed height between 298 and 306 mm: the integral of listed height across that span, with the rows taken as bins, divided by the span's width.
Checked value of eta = 1.53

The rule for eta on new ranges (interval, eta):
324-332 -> 1.54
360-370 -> 1.43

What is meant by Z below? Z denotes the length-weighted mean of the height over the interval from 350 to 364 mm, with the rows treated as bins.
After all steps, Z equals 1.44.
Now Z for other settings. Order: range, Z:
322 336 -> 1.53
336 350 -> 1.48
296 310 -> 1.53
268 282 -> 1.55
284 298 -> 1.56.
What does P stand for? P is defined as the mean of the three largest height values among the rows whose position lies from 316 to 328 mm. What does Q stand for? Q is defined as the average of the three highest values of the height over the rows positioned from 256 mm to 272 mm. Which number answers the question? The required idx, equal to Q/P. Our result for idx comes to 0.99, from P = 1.57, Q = 1.55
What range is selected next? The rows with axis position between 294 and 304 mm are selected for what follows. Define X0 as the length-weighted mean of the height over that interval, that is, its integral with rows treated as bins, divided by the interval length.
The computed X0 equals 1.54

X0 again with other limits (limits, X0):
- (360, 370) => 1.43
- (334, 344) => 1.51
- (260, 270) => 1.54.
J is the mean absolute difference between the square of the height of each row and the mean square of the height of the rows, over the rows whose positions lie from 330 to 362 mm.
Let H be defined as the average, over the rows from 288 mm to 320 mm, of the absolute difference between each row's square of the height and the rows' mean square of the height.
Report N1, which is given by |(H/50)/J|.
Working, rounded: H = 0.049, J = 0.083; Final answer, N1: 0.012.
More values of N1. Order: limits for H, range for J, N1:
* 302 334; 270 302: 0.021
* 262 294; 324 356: 0.012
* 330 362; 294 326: 0.040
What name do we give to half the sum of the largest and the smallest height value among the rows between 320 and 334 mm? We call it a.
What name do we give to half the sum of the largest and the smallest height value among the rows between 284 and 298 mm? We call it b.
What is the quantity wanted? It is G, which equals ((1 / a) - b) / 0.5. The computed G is -1.82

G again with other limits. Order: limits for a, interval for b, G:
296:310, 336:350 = -1.66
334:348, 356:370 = -1.51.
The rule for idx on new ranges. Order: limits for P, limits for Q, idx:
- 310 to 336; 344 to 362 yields 0.93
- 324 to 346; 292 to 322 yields 1.03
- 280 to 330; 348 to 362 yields 0.92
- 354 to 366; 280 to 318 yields 1.09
